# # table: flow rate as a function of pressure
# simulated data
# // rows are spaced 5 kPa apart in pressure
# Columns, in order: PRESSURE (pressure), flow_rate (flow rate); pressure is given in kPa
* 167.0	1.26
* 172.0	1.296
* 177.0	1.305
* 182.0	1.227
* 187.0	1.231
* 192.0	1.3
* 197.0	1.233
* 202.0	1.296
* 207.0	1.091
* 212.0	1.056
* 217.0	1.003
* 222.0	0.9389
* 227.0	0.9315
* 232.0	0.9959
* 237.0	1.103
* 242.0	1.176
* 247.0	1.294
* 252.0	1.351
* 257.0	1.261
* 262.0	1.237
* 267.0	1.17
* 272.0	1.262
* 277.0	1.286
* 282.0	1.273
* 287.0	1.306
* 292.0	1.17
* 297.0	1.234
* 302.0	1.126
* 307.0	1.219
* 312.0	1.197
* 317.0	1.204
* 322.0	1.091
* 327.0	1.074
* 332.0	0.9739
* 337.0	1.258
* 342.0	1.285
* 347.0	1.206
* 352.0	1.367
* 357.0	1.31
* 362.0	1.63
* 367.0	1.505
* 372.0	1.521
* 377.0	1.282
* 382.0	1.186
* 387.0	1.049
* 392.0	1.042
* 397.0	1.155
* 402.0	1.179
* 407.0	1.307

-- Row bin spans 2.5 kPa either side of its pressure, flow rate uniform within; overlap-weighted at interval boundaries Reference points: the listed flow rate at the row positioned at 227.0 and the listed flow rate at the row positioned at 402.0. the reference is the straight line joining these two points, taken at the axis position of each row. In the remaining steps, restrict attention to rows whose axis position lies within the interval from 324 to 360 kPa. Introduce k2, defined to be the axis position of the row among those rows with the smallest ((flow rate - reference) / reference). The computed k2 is 332.0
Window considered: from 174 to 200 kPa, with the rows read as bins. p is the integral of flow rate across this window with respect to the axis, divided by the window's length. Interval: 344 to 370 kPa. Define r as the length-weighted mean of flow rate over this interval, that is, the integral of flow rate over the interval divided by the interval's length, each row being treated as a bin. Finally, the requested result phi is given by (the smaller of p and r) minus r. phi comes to -0.14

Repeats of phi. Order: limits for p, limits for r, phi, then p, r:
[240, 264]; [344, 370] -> -0.14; 1.27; 1.4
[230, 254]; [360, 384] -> -0.24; 1.18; 1.4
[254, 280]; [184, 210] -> 0.00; 1.25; 1.2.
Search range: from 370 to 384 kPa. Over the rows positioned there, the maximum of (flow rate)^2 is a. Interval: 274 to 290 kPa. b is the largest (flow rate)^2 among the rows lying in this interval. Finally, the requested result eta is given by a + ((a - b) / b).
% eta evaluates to 2.7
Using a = 2.31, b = 1.7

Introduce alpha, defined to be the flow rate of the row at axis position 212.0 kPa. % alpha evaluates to 1.056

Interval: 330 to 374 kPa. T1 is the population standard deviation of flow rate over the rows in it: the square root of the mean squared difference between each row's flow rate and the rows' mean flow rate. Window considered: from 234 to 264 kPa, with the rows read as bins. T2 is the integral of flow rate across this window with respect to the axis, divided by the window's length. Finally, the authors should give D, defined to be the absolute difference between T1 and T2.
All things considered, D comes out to 1.05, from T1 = 0.18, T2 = 1.23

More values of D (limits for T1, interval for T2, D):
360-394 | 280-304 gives 1.00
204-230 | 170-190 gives 1.20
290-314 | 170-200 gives 1.23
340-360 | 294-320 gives 1.14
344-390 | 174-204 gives 1.09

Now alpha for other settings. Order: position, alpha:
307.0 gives 1.219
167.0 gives 1.26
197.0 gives 1.233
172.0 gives 1.296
